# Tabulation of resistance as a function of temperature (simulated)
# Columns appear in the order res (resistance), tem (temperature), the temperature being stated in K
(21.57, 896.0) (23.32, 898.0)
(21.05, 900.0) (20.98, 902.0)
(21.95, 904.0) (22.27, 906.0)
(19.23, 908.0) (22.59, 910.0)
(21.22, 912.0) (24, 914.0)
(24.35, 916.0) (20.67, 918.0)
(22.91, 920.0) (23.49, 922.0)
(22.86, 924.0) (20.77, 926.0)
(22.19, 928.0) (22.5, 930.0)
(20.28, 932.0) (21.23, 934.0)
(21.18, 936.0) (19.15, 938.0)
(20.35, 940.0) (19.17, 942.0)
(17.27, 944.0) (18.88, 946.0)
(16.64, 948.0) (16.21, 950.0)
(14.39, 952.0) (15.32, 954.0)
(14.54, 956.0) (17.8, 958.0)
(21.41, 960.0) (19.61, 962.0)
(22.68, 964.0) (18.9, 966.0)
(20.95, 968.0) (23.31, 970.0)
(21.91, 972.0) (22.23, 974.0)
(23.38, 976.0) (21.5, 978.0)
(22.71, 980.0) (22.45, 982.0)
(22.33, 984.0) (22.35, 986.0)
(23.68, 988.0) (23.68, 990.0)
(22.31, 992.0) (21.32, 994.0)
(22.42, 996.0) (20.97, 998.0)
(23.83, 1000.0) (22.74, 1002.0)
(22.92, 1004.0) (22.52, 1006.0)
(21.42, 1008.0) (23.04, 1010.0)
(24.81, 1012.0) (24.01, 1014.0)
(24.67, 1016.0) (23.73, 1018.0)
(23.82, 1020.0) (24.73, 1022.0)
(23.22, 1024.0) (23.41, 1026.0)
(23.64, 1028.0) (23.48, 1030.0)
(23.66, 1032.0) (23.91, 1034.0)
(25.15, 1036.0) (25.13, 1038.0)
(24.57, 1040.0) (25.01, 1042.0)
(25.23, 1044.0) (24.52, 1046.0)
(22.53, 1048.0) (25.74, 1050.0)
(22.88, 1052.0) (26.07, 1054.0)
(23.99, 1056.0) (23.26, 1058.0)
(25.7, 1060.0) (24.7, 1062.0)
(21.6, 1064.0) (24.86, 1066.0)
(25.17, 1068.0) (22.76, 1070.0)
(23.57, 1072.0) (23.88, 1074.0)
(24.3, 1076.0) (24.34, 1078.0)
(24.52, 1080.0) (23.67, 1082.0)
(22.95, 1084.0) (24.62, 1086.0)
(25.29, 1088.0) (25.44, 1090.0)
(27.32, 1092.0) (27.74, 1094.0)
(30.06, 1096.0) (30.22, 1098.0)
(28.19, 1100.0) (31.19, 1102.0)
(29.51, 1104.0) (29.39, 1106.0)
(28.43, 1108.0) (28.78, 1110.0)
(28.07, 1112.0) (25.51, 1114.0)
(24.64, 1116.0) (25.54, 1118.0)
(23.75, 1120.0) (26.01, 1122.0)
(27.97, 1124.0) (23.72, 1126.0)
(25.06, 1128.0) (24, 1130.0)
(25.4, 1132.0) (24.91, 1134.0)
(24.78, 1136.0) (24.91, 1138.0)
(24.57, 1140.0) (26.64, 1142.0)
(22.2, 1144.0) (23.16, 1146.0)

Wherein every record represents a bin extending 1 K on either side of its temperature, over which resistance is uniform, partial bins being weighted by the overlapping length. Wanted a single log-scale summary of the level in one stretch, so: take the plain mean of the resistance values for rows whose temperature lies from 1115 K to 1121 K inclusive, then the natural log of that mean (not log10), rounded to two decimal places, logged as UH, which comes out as 3.20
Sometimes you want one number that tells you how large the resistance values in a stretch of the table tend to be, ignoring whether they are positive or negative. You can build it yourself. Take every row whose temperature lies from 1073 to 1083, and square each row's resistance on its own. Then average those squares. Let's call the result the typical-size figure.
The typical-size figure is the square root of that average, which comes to 24.1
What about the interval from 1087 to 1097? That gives 27.2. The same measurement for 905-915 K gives 21.9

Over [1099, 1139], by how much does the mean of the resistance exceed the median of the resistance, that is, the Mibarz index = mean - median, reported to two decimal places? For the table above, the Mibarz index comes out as 0.96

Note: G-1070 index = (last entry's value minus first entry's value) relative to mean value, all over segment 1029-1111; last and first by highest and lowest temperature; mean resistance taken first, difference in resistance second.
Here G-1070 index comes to 0.21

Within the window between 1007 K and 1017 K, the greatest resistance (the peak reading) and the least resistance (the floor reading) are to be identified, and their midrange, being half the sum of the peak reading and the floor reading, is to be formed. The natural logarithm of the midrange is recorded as 3.14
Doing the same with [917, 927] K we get 3.09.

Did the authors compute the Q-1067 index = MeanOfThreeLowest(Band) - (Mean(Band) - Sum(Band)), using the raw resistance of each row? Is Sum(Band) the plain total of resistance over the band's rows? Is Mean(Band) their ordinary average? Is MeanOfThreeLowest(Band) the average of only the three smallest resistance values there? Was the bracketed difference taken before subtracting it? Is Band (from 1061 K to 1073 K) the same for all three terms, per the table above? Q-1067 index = 142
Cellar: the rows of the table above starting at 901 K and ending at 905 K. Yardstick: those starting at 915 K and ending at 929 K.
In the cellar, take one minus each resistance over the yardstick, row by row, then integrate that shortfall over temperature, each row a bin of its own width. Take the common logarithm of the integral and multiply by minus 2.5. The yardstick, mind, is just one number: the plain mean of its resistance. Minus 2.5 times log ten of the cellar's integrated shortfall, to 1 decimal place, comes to 1.9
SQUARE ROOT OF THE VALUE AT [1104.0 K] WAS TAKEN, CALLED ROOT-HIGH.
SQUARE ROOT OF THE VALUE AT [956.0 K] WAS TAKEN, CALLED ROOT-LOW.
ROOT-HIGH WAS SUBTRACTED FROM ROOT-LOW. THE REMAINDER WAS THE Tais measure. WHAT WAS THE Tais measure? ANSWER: -1.6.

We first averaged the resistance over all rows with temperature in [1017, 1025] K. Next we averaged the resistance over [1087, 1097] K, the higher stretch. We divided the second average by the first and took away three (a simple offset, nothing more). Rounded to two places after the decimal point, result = -1.86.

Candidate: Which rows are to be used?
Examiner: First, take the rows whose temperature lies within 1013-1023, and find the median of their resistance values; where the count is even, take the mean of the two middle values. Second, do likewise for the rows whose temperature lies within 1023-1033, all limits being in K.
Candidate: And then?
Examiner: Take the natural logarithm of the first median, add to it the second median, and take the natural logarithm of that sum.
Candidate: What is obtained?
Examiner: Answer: 3.28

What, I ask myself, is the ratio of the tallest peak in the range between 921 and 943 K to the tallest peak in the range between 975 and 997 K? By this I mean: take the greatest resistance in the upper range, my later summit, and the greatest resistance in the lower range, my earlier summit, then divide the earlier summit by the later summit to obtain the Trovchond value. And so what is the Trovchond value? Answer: 0.99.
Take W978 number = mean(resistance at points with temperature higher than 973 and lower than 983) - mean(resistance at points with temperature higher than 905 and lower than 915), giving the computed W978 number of 0.59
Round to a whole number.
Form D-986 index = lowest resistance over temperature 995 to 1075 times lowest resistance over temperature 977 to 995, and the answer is 447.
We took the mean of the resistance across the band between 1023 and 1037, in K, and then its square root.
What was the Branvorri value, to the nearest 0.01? 4.88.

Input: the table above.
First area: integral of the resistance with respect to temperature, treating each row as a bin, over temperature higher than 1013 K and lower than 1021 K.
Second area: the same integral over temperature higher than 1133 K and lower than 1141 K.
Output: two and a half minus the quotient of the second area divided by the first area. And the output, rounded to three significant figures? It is 1.47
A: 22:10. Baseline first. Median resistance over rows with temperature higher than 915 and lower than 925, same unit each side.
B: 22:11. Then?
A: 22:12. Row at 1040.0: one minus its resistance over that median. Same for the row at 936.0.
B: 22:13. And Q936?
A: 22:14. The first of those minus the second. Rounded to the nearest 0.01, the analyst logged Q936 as -0.15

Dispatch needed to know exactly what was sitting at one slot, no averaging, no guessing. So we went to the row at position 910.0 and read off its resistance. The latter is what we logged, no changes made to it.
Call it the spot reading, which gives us 22.59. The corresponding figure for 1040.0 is 24.57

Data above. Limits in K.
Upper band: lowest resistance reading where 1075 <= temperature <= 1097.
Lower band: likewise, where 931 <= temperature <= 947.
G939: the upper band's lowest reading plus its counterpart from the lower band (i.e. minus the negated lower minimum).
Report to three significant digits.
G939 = 40.2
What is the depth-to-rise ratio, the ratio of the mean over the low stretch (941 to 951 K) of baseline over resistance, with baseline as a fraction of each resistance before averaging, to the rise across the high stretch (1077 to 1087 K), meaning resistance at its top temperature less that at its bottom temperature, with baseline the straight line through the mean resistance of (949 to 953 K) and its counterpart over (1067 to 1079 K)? 3.0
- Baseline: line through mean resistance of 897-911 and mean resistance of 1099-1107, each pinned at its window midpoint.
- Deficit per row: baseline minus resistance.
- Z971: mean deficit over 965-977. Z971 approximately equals 2.5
